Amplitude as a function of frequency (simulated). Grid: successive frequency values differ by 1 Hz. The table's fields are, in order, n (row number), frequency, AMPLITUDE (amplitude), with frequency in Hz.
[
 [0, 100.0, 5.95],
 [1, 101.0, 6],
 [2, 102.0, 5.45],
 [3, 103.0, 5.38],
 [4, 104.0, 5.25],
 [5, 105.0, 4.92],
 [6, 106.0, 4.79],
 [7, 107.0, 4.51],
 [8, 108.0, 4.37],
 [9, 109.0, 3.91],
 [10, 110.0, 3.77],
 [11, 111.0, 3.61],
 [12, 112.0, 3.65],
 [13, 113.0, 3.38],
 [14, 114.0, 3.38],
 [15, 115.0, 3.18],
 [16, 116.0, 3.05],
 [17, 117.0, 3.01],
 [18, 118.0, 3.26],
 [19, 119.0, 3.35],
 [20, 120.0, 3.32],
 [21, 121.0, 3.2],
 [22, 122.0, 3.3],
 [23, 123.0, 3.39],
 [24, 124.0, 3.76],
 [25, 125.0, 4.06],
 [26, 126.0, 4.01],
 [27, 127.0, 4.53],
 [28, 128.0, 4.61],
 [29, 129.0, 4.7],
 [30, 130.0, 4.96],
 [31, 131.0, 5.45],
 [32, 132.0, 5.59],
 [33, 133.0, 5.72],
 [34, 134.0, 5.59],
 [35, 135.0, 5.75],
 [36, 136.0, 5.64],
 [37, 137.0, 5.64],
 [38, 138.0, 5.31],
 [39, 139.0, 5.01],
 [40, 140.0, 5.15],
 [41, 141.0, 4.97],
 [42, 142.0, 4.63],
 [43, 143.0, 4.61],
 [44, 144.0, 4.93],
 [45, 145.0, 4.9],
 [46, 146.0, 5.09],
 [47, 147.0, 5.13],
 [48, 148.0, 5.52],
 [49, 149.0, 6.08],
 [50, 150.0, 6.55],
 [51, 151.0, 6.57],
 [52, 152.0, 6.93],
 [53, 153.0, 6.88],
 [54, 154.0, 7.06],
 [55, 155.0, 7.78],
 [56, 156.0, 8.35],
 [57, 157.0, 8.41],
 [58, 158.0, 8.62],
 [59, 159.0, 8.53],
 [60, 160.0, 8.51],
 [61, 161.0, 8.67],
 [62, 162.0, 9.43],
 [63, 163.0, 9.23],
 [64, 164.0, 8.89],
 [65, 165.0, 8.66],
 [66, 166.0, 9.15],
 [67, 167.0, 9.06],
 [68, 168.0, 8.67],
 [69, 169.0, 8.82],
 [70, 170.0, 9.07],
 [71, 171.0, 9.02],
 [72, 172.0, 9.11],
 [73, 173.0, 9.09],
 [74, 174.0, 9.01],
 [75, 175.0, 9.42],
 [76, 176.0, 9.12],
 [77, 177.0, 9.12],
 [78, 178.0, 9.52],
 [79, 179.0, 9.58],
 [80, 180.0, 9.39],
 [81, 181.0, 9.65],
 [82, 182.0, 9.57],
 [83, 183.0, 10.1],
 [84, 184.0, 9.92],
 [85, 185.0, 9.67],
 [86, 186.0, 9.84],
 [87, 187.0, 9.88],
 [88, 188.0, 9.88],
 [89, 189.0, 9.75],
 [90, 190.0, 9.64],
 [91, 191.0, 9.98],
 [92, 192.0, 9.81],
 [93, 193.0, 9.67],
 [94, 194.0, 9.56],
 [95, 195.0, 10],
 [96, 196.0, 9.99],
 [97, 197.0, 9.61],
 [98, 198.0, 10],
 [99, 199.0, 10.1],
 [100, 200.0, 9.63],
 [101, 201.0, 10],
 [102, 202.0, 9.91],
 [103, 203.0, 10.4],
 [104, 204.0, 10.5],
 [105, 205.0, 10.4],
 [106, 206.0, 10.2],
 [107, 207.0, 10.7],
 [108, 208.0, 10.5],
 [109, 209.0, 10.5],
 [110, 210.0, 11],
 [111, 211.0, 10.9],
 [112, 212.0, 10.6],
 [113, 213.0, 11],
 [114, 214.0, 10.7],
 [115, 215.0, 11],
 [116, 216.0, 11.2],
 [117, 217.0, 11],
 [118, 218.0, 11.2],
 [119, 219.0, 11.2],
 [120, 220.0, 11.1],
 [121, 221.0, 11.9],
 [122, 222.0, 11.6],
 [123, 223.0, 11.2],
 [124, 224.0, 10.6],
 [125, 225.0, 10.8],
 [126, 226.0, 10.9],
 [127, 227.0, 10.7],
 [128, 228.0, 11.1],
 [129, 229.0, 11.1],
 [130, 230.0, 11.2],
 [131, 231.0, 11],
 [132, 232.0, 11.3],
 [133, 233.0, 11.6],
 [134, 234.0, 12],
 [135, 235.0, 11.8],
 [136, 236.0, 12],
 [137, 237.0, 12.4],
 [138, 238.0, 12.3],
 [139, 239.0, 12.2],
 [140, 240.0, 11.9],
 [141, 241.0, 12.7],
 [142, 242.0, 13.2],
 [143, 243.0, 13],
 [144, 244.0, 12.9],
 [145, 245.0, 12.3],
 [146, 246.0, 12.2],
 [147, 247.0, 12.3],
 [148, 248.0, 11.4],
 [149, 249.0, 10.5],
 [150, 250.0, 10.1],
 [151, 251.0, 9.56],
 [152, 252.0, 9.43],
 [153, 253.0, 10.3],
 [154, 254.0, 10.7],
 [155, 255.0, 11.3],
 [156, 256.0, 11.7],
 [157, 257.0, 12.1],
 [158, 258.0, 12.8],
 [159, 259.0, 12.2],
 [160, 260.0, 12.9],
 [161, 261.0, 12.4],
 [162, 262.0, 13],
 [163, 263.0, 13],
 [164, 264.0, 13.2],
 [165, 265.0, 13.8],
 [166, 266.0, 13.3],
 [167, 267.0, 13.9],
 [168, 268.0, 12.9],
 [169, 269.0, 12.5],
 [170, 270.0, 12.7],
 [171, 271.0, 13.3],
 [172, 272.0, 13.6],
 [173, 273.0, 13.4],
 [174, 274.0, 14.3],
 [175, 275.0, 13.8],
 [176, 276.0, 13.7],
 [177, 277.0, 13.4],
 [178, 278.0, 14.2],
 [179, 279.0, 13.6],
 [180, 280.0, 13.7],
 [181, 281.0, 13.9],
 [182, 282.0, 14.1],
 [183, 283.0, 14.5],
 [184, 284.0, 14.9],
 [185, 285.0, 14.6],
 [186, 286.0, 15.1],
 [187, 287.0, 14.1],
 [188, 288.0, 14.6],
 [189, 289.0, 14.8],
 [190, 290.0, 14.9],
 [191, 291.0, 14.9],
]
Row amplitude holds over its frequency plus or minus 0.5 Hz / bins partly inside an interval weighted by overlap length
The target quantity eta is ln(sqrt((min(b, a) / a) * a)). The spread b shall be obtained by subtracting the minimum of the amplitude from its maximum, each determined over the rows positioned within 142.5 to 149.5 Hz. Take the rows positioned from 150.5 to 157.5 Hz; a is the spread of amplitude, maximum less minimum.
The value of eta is 0.19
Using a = 1.84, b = 1.5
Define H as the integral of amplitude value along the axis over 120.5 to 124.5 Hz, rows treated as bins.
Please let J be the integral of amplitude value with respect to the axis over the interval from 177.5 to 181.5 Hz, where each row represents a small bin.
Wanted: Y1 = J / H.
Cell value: 2.8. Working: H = 14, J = 38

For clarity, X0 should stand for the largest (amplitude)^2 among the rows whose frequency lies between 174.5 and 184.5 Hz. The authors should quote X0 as 102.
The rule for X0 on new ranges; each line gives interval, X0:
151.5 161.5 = 75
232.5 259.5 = 174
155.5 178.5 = 91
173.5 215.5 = 121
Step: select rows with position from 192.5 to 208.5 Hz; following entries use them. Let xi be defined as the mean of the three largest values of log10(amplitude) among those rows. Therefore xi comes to 1.02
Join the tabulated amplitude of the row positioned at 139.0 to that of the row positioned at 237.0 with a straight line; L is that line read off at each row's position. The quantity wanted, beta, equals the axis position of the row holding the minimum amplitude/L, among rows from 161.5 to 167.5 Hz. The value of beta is 165.0 Hz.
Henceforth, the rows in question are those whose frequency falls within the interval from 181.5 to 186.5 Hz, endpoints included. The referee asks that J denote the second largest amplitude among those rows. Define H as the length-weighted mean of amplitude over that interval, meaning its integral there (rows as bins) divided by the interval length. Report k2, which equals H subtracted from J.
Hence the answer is 0.10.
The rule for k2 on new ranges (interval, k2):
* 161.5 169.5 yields 0.24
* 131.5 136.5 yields 0.06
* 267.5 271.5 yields 0.05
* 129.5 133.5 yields 0.16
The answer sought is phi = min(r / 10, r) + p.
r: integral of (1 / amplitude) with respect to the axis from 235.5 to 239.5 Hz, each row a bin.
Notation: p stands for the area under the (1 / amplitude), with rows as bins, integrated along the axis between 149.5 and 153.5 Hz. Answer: 0.63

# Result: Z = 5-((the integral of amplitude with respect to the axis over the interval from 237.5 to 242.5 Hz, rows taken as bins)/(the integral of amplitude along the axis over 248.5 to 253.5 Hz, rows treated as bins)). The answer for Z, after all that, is 3.8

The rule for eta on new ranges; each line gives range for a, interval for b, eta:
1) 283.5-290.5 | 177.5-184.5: -0.17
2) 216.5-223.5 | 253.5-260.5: -0.05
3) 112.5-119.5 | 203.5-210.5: -0.50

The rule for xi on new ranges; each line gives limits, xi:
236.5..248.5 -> 1.12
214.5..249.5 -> 1.12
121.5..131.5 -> 0.70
